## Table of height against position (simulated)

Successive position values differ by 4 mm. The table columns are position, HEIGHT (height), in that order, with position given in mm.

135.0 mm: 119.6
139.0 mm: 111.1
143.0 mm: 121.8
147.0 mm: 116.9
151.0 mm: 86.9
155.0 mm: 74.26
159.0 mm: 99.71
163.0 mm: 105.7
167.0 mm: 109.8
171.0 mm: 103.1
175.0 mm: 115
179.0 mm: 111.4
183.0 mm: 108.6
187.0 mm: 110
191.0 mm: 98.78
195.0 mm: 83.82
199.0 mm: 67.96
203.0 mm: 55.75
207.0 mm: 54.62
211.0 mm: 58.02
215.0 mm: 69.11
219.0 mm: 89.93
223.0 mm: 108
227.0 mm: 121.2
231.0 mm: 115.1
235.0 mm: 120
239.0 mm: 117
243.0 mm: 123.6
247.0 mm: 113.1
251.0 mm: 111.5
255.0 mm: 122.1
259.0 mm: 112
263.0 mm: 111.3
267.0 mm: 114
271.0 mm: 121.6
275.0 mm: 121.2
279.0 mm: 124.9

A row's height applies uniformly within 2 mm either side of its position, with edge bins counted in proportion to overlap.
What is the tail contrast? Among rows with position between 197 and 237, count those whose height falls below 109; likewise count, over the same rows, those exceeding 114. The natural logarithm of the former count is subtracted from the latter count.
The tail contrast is 1.1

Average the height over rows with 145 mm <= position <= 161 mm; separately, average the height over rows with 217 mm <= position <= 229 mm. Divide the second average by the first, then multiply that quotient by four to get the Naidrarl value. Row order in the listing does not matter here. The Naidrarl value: 4.51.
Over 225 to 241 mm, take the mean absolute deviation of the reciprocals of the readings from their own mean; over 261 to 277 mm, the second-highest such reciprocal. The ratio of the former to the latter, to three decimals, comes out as 0.019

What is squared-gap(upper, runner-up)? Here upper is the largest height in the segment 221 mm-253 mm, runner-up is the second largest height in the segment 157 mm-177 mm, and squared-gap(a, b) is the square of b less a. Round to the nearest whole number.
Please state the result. 190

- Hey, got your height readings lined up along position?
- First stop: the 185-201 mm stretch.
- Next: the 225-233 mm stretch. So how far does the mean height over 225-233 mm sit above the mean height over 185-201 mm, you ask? 28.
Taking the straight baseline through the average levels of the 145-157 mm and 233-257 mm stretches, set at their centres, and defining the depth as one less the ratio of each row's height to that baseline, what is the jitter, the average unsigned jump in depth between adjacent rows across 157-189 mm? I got 0.051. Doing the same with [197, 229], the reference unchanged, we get 0.100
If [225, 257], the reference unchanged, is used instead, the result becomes 0.054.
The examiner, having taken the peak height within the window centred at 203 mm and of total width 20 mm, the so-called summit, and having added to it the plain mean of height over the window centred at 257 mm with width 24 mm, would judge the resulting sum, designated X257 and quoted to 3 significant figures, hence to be 198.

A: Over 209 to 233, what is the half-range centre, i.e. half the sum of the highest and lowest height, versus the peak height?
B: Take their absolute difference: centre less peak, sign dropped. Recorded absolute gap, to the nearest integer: 32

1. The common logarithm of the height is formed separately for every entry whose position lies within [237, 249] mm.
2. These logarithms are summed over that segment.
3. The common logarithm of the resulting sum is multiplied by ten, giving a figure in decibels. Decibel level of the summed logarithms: 7.93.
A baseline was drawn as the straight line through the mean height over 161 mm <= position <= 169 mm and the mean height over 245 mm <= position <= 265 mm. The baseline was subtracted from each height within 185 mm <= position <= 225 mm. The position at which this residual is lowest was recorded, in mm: 207.0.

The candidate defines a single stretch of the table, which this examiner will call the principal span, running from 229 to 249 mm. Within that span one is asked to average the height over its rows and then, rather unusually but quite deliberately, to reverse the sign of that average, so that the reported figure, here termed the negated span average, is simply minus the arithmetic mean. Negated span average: -118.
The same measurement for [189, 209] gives -72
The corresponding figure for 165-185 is -110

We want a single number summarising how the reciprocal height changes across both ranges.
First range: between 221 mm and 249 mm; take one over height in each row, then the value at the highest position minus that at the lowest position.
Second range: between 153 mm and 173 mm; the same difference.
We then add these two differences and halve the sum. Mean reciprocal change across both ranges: -0.002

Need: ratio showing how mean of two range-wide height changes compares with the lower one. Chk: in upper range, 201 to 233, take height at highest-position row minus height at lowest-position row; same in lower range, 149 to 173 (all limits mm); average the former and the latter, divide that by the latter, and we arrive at 2.3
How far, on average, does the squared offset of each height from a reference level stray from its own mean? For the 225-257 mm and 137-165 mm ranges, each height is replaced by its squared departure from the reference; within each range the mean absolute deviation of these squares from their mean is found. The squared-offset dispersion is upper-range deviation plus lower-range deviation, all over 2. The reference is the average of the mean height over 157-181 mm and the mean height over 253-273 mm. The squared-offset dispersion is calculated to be 217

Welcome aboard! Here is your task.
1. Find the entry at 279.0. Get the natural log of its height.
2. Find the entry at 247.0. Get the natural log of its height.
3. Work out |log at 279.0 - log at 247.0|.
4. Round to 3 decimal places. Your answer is 0.099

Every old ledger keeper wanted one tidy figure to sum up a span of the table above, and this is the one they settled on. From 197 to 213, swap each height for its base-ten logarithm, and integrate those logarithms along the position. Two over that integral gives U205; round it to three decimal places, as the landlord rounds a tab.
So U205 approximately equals 0.071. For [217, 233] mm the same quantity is 0.061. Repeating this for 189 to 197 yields 0.128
